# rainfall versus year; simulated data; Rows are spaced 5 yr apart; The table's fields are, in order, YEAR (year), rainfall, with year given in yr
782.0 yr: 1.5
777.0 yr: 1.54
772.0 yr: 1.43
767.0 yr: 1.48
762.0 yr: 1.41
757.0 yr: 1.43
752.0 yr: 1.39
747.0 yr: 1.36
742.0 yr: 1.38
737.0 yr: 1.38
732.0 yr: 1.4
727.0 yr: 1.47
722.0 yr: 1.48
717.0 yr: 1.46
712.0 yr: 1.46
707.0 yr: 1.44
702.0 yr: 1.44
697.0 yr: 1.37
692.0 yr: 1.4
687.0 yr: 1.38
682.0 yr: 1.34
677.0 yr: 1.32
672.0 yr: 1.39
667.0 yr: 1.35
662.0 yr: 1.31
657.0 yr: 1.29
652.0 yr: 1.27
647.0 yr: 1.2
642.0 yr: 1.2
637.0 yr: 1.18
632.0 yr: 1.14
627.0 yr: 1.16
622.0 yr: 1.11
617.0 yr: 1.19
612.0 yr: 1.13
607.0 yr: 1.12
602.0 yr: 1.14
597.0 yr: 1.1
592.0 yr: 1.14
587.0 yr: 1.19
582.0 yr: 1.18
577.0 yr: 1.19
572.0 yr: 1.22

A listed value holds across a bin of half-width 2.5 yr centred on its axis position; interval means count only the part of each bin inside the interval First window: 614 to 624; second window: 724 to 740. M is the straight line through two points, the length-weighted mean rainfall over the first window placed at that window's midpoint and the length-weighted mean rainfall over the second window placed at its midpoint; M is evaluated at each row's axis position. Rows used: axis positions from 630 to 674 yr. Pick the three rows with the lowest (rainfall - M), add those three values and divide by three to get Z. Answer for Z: -0.02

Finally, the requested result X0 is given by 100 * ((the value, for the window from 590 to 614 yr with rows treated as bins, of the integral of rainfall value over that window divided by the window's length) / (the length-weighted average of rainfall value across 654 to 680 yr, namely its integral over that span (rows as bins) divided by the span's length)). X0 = 85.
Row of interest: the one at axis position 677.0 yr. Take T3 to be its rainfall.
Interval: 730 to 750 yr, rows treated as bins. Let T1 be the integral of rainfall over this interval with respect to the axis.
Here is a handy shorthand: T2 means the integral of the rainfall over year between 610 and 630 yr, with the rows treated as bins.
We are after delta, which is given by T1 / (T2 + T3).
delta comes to 1.14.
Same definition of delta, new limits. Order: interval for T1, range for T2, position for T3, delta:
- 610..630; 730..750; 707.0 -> 0.79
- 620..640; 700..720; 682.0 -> 0.76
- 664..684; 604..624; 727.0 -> 1.11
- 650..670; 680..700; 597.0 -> 0.91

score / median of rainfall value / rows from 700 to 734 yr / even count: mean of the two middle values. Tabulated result 1.46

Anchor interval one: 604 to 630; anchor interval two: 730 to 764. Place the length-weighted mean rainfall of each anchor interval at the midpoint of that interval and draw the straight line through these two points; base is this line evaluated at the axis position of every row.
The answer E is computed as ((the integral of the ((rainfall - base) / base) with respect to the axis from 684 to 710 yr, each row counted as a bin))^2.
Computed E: 4.83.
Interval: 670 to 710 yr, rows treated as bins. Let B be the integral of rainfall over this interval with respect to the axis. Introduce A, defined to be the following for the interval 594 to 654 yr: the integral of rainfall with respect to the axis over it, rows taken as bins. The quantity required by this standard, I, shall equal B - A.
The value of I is -14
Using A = 70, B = 55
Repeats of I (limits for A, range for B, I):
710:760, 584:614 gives -37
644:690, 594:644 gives -3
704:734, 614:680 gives 38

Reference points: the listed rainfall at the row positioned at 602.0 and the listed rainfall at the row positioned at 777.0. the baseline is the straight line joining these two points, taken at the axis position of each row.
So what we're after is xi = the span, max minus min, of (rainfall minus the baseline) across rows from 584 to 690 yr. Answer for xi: 0.17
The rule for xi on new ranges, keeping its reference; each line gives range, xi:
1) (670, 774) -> 0.20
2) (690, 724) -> 0.06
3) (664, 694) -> 0.08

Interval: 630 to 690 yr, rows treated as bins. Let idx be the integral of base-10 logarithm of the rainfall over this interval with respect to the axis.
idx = 6.4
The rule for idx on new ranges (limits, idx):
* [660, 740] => 11.7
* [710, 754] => 6.7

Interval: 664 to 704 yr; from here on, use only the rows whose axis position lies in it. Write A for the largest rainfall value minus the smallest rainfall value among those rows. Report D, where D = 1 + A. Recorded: 1.12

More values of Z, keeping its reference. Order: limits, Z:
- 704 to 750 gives -0.07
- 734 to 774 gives -0.08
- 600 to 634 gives -0.03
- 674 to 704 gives 0.04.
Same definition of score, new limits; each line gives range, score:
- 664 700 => 1.37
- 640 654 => 1.20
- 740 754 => 1.38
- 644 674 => 1.30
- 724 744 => 1.39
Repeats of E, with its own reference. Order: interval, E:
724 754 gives 0.22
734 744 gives 0.00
